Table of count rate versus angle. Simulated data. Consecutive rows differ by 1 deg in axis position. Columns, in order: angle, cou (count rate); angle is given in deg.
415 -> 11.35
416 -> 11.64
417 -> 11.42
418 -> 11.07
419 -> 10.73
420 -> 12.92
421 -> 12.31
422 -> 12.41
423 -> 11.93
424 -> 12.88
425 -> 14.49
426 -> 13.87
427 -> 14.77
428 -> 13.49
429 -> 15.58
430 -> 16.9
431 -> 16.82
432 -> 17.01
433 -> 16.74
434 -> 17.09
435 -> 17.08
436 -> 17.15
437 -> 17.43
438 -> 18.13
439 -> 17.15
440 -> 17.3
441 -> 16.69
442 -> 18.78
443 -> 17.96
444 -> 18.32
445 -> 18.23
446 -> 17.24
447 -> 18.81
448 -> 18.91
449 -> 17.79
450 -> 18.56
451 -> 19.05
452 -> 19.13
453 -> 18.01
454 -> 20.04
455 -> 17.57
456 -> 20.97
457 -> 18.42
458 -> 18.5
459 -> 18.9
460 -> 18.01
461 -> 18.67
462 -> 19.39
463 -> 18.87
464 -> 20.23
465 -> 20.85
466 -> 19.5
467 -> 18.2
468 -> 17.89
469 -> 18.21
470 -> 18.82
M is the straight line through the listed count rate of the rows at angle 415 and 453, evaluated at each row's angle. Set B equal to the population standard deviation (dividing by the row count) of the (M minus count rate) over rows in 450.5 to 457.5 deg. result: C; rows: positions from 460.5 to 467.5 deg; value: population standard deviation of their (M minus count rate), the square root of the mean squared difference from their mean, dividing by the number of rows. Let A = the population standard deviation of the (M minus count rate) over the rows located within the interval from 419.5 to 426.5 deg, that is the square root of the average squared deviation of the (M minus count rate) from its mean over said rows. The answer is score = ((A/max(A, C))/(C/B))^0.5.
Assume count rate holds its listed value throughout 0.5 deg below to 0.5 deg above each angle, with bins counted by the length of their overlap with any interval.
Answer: 1.0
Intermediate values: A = 0.67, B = 1.1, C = 0.90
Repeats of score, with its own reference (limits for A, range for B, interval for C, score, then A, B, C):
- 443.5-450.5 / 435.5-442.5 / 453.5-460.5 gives 0.5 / 0.59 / 0.6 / 1.28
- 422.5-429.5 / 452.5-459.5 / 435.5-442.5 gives 1.3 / 0.89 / 1.1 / 0.65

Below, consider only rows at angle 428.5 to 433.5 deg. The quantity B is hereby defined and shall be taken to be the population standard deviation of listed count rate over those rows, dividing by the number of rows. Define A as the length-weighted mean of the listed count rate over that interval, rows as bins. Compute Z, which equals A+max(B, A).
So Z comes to 33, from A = 16.6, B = 0.52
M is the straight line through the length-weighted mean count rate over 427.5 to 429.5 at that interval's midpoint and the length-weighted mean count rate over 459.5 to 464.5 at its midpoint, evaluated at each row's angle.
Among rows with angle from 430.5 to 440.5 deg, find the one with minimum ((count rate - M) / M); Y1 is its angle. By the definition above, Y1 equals 439 deg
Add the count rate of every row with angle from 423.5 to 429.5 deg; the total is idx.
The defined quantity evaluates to 85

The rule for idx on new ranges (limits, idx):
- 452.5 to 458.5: 114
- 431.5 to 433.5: 34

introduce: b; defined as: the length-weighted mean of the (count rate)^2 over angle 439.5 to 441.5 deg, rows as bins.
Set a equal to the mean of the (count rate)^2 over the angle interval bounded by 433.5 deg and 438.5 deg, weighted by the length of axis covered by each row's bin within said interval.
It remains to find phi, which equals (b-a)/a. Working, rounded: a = 302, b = 289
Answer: -0.04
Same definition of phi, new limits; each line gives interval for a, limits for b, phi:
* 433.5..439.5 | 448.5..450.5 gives 0.10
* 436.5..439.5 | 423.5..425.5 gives -0.39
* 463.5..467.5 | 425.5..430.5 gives -0.42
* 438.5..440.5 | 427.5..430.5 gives -0.20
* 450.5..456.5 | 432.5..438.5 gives -0.19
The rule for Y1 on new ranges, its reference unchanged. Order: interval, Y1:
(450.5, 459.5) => 455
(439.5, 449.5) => 446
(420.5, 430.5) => 423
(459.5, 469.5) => 468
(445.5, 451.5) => 446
